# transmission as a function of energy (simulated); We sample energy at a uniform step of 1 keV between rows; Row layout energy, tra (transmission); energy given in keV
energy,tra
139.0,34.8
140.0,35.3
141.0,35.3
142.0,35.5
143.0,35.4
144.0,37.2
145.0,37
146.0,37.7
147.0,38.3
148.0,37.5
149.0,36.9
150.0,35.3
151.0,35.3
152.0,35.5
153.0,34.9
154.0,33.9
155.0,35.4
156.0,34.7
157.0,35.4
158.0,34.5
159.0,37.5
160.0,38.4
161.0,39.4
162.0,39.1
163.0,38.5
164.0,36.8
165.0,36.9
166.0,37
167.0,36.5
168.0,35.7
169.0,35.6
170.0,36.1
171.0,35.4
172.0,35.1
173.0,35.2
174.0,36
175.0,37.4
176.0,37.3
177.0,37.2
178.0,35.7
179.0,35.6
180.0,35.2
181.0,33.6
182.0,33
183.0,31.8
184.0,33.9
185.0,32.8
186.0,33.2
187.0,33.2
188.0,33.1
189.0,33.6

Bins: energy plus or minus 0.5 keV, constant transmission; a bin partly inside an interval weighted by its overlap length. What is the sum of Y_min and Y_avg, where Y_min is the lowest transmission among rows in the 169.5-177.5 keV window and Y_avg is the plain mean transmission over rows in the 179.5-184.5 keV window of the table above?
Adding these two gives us 68.6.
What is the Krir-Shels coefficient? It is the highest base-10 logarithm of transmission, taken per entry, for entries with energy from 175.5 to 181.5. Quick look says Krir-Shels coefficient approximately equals 1.57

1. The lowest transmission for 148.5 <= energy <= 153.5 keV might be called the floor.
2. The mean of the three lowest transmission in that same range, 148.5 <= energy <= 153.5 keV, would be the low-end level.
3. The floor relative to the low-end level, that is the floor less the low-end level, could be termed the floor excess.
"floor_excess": -0.27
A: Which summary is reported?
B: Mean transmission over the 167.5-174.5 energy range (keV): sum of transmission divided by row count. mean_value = 35.6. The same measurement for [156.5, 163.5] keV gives 37.5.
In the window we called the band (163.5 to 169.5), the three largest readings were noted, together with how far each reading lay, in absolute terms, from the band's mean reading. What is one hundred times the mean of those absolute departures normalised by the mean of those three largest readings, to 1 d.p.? 1.4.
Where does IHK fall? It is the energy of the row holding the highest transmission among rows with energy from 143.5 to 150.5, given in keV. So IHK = 147.0 keV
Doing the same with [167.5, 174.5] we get 170.0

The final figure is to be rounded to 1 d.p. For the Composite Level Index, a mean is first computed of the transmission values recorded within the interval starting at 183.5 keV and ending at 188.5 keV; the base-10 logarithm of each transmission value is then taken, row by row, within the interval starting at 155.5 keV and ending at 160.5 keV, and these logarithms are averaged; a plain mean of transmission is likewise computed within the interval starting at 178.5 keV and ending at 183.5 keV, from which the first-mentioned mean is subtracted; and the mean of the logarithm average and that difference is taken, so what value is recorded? 1.1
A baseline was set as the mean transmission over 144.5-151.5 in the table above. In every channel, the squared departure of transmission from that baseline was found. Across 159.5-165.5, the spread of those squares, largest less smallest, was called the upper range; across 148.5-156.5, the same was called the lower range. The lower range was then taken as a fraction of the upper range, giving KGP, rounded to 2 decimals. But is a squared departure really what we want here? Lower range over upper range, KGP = 1.35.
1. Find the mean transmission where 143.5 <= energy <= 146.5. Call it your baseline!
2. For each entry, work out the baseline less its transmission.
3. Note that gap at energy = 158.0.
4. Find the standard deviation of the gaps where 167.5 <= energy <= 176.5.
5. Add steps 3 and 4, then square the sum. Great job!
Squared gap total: 13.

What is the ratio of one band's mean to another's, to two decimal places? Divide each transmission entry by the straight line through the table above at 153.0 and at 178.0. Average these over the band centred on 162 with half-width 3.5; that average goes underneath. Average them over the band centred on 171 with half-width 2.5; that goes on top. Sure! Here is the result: 0.92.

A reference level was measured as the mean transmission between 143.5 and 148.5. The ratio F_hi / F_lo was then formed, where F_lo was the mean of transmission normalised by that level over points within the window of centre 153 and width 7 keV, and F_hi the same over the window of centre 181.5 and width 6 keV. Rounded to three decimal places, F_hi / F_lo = 0.967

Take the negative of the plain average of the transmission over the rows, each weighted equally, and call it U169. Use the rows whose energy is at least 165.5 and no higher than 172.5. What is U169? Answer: -35.9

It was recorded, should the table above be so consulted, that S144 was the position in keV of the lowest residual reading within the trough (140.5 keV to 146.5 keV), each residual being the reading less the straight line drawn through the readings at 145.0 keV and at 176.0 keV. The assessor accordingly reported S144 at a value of 141.0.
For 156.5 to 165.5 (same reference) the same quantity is 158.0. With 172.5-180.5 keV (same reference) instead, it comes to 180.0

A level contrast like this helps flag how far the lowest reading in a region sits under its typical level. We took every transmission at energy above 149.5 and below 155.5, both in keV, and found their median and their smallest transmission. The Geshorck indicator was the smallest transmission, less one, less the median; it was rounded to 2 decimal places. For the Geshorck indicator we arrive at -2.40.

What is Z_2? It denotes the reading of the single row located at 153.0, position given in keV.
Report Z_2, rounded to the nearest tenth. 34.9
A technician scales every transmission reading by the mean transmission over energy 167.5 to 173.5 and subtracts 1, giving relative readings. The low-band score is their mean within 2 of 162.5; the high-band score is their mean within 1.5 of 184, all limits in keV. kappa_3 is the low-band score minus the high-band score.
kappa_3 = 0.16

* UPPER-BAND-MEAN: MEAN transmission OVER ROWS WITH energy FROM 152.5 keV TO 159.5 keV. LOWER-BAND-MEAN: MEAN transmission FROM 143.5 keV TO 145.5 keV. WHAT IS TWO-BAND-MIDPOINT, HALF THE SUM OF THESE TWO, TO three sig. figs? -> 36.1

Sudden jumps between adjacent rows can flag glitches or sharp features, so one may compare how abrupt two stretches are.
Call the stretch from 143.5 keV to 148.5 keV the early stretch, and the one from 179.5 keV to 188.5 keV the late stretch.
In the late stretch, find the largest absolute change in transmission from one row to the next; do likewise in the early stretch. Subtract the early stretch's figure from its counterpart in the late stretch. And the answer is 1.3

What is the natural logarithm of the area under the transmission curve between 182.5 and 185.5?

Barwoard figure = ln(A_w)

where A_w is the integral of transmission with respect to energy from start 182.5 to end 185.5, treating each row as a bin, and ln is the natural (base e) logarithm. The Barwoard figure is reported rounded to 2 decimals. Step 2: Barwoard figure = 4.59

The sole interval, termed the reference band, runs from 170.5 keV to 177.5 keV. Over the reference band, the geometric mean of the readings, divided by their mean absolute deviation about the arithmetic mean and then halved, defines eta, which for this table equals 20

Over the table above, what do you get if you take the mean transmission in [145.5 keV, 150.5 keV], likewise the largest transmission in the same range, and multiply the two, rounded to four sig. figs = 1422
